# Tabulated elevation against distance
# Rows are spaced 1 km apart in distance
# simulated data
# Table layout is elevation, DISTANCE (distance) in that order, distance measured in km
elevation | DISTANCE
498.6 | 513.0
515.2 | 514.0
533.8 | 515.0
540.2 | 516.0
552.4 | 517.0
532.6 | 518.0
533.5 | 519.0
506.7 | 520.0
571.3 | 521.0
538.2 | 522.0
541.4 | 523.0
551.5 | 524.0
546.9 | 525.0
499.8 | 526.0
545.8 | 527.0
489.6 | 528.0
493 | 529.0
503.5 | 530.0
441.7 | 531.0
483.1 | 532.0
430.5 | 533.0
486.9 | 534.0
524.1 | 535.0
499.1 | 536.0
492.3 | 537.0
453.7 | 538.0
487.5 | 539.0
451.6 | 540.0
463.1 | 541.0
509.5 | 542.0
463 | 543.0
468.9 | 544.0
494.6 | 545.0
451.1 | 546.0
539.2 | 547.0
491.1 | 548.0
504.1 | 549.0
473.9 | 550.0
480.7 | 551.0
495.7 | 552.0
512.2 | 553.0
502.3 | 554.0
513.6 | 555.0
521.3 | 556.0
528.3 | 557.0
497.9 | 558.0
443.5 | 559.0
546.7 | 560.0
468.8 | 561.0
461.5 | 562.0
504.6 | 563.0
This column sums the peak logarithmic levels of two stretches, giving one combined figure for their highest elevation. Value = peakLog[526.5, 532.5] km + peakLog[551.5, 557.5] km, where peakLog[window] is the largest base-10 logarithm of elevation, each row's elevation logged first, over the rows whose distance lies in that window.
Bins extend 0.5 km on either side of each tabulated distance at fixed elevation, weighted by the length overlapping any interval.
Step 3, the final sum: 5.46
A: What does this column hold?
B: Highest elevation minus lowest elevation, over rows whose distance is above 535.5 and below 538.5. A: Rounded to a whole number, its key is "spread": 45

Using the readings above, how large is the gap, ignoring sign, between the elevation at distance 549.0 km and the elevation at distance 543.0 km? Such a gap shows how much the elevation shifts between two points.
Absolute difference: 41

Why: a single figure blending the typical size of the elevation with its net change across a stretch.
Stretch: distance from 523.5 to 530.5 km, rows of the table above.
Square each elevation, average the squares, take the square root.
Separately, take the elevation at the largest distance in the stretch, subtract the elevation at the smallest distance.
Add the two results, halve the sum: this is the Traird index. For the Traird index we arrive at 236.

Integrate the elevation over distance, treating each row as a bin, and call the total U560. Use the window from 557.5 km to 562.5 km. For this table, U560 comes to 2418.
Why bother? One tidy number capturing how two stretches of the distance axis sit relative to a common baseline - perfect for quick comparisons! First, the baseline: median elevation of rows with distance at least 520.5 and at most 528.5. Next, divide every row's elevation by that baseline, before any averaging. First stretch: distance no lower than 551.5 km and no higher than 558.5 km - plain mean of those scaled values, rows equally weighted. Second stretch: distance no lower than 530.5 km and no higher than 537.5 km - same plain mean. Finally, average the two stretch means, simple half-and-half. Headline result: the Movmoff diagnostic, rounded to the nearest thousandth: 0.910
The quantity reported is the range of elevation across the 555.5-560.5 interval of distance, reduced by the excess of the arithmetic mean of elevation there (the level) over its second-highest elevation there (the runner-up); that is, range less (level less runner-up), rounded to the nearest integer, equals 124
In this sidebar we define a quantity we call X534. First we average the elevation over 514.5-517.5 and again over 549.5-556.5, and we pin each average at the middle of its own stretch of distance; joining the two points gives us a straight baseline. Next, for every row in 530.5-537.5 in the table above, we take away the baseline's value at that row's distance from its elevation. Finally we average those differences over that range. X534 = -42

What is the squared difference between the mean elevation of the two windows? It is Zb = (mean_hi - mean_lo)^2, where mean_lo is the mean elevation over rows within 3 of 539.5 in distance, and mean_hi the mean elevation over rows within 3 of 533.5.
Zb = 2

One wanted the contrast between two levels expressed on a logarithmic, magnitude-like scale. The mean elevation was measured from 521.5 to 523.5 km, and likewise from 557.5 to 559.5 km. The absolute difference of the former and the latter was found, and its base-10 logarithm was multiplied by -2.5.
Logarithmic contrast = -4.6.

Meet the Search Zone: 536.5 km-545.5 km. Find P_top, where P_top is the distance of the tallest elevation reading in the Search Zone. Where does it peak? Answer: 542.0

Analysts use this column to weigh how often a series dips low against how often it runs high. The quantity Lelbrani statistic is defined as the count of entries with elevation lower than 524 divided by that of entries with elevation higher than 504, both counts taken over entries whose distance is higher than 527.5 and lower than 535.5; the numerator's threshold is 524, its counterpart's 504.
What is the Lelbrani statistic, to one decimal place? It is 7.0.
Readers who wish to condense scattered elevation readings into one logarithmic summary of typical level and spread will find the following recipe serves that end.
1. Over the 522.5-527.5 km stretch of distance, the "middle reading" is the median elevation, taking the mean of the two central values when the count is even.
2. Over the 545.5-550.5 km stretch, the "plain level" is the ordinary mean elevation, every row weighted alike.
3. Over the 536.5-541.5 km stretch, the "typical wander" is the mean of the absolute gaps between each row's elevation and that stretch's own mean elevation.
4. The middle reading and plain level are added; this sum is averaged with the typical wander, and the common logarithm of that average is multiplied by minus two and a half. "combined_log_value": -6.80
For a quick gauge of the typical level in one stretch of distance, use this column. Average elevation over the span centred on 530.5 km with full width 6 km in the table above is 474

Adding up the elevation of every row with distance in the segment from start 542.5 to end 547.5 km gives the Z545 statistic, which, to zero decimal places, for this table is 2417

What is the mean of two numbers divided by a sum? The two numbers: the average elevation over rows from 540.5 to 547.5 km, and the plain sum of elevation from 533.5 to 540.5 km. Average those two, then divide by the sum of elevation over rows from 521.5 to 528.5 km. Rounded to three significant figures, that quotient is 0.522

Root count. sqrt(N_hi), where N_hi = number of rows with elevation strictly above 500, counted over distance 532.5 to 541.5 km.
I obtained 1.0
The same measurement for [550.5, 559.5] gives 2.2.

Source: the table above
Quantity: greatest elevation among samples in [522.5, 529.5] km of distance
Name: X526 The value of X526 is 551.5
